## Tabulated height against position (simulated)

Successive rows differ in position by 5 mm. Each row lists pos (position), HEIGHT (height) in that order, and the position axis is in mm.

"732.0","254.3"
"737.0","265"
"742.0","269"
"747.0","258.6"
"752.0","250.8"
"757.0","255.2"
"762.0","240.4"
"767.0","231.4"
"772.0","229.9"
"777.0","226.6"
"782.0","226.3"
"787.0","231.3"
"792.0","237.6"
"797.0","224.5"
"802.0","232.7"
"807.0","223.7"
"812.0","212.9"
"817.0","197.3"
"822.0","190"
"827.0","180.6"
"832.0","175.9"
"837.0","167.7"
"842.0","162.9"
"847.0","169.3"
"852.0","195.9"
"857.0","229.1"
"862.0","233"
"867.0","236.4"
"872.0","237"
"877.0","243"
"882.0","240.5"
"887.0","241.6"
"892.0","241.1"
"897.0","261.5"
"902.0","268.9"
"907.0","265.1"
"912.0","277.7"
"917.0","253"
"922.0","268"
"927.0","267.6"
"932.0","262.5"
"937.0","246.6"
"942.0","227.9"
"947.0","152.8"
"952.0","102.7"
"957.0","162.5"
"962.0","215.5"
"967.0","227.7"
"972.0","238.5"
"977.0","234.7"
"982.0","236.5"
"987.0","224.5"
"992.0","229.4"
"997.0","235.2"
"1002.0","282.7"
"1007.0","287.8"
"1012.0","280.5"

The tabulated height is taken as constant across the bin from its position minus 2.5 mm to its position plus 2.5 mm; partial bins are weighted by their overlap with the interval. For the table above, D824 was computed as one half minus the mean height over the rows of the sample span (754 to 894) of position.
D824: -218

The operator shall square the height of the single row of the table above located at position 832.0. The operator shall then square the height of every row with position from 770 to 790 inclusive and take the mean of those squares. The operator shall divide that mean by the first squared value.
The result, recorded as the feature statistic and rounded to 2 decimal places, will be 1.69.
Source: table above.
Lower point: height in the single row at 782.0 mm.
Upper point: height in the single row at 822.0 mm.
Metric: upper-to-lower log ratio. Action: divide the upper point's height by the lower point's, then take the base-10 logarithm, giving -0.08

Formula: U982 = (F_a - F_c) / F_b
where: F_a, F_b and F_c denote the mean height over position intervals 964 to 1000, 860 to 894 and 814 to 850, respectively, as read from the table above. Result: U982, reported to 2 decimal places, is 0.23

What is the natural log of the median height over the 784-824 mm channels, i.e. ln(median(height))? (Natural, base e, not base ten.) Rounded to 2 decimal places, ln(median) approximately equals 5.41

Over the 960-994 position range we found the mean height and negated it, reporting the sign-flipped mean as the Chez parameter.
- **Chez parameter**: -230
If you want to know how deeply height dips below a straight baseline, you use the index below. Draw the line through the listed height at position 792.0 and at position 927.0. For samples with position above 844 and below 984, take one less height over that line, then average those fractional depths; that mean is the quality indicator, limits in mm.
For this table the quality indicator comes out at 0.13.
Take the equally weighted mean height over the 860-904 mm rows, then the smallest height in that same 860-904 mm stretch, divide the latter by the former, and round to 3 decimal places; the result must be 0.952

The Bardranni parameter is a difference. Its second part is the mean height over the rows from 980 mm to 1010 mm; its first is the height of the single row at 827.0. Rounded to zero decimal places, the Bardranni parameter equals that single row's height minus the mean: -69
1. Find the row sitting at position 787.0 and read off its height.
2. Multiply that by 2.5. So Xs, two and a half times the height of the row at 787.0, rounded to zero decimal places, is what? 578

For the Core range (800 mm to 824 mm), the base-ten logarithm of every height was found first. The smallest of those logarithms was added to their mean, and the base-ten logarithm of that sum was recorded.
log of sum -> 0.663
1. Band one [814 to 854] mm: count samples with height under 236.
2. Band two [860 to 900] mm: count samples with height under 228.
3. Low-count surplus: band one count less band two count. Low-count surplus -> 8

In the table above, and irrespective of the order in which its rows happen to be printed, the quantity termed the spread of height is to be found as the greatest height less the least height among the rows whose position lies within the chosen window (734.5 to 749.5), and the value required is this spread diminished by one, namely 9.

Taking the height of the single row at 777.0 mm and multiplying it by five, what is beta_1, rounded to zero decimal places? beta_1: 1133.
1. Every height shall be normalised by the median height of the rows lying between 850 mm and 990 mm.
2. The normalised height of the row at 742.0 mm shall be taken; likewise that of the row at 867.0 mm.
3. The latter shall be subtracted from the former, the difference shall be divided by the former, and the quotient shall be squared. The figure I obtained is 0.015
